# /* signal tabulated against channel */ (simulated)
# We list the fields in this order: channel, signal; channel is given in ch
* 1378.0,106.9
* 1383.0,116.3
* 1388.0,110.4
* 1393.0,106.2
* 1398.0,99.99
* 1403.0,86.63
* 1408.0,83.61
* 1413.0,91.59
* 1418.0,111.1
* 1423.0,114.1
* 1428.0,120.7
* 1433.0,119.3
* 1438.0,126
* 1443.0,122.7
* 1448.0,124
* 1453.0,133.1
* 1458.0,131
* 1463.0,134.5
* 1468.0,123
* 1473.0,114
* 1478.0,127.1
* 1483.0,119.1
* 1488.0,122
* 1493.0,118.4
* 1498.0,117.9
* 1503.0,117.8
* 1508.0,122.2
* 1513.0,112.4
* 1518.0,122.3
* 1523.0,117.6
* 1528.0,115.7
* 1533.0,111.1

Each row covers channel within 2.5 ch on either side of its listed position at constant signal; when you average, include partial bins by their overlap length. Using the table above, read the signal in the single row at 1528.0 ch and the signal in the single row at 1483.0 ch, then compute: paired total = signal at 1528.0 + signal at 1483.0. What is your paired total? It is 235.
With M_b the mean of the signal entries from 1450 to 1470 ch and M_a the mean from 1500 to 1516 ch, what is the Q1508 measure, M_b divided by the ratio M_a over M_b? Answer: 145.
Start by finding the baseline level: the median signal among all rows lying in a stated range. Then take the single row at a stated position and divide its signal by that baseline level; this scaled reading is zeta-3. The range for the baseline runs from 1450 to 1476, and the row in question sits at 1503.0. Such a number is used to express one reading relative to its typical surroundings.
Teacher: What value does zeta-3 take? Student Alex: 0.90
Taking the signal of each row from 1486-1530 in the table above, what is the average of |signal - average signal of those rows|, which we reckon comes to 2.46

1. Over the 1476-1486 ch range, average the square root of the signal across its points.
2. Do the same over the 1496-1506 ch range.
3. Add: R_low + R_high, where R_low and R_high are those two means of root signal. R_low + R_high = 21.9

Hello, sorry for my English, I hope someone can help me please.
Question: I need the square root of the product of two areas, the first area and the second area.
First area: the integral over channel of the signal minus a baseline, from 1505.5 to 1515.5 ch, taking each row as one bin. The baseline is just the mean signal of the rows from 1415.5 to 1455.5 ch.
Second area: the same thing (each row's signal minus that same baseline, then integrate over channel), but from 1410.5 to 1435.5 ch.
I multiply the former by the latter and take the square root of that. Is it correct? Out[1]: 101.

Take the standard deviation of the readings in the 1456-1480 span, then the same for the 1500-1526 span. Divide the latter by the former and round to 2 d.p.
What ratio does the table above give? 0.51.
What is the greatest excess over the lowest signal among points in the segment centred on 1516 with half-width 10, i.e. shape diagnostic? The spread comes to 10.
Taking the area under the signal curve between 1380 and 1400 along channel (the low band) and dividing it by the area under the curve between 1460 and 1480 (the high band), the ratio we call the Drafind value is 0.87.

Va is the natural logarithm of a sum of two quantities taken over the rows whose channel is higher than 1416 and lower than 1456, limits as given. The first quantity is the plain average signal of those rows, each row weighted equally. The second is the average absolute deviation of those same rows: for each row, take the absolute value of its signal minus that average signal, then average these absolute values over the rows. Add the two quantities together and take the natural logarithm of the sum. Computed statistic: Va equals 4.84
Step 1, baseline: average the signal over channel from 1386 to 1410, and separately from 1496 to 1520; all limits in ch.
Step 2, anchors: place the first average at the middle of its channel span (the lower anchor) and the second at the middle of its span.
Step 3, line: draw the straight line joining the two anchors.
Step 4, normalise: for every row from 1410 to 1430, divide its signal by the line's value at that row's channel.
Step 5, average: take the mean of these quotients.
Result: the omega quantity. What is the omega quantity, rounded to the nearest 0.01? 1.07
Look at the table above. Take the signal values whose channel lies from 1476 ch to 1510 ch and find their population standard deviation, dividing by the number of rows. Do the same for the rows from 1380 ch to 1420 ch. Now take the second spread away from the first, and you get -8.3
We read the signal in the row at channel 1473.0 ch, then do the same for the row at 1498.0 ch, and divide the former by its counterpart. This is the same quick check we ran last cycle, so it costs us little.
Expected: 0.97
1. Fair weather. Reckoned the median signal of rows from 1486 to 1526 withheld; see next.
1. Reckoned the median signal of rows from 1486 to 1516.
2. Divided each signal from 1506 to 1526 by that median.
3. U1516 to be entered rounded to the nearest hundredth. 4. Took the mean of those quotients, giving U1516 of 1.00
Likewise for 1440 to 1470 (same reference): 1.08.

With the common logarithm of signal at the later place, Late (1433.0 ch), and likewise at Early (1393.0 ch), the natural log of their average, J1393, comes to 0.719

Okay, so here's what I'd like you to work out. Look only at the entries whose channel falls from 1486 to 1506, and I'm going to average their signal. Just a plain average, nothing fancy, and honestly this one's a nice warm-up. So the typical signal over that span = 119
